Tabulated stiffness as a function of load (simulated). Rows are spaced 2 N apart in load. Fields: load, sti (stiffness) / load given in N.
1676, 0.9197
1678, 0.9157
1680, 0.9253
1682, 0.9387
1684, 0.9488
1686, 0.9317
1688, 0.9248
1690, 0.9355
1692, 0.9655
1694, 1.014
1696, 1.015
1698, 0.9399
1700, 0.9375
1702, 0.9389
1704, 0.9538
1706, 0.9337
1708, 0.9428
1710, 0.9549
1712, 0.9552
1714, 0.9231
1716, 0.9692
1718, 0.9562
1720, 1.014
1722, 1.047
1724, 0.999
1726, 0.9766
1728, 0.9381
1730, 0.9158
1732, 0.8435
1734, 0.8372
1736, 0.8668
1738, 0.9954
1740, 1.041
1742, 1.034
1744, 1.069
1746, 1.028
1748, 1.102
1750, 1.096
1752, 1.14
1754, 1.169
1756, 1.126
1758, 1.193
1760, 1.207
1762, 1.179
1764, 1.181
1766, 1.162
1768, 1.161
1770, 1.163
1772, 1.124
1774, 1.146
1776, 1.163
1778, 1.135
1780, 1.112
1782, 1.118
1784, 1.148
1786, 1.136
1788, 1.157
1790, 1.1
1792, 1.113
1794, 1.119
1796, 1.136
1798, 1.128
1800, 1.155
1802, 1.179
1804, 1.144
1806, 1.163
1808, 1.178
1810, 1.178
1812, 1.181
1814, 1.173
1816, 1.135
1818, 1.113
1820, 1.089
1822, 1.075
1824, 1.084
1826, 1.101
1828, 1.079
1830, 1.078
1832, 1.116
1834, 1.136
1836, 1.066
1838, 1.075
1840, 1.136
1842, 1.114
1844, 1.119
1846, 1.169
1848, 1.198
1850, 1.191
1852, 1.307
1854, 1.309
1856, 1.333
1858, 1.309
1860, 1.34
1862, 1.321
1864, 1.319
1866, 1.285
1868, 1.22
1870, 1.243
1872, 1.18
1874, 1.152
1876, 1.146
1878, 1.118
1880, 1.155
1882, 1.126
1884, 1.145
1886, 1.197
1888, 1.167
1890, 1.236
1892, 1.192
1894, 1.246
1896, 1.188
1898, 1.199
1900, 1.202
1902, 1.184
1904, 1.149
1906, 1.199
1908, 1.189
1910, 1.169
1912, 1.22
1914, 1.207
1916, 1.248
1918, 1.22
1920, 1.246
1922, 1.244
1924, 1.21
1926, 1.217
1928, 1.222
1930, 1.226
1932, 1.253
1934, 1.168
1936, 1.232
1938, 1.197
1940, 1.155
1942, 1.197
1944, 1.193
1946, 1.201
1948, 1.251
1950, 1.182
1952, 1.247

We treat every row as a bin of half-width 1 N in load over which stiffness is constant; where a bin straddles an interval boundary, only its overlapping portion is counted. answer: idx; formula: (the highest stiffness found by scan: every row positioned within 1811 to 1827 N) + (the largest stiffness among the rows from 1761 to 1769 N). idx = 2.36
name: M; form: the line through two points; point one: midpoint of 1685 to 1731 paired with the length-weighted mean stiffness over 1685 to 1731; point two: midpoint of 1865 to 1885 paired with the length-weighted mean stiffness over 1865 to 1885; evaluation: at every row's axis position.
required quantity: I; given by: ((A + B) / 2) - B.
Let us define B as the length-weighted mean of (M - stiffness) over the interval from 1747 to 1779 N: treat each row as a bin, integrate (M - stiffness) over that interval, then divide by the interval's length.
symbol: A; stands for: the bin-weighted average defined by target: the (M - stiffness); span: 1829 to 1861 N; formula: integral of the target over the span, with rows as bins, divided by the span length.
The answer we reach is 0.036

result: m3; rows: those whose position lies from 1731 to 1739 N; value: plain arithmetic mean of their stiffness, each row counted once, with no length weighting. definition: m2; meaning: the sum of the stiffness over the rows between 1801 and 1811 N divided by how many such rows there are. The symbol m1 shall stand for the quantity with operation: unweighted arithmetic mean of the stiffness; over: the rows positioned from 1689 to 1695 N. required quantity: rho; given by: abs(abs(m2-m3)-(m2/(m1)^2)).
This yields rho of 0.95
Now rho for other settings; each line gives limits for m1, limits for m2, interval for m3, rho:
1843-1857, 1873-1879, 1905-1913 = 0.69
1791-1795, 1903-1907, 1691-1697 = 0.77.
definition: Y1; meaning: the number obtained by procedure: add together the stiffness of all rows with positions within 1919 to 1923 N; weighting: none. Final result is 2.5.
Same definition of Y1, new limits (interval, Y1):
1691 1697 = 3.0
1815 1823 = 4.4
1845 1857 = 7.5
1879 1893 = 8.2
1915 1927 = 7.4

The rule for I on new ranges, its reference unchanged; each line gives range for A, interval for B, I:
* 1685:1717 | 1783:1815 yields 0.035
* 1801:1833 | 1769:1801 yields 0.024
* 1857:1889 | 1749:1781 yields 0.040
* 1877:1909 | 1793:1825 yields 0.034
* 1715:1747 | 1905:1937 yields 0.000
